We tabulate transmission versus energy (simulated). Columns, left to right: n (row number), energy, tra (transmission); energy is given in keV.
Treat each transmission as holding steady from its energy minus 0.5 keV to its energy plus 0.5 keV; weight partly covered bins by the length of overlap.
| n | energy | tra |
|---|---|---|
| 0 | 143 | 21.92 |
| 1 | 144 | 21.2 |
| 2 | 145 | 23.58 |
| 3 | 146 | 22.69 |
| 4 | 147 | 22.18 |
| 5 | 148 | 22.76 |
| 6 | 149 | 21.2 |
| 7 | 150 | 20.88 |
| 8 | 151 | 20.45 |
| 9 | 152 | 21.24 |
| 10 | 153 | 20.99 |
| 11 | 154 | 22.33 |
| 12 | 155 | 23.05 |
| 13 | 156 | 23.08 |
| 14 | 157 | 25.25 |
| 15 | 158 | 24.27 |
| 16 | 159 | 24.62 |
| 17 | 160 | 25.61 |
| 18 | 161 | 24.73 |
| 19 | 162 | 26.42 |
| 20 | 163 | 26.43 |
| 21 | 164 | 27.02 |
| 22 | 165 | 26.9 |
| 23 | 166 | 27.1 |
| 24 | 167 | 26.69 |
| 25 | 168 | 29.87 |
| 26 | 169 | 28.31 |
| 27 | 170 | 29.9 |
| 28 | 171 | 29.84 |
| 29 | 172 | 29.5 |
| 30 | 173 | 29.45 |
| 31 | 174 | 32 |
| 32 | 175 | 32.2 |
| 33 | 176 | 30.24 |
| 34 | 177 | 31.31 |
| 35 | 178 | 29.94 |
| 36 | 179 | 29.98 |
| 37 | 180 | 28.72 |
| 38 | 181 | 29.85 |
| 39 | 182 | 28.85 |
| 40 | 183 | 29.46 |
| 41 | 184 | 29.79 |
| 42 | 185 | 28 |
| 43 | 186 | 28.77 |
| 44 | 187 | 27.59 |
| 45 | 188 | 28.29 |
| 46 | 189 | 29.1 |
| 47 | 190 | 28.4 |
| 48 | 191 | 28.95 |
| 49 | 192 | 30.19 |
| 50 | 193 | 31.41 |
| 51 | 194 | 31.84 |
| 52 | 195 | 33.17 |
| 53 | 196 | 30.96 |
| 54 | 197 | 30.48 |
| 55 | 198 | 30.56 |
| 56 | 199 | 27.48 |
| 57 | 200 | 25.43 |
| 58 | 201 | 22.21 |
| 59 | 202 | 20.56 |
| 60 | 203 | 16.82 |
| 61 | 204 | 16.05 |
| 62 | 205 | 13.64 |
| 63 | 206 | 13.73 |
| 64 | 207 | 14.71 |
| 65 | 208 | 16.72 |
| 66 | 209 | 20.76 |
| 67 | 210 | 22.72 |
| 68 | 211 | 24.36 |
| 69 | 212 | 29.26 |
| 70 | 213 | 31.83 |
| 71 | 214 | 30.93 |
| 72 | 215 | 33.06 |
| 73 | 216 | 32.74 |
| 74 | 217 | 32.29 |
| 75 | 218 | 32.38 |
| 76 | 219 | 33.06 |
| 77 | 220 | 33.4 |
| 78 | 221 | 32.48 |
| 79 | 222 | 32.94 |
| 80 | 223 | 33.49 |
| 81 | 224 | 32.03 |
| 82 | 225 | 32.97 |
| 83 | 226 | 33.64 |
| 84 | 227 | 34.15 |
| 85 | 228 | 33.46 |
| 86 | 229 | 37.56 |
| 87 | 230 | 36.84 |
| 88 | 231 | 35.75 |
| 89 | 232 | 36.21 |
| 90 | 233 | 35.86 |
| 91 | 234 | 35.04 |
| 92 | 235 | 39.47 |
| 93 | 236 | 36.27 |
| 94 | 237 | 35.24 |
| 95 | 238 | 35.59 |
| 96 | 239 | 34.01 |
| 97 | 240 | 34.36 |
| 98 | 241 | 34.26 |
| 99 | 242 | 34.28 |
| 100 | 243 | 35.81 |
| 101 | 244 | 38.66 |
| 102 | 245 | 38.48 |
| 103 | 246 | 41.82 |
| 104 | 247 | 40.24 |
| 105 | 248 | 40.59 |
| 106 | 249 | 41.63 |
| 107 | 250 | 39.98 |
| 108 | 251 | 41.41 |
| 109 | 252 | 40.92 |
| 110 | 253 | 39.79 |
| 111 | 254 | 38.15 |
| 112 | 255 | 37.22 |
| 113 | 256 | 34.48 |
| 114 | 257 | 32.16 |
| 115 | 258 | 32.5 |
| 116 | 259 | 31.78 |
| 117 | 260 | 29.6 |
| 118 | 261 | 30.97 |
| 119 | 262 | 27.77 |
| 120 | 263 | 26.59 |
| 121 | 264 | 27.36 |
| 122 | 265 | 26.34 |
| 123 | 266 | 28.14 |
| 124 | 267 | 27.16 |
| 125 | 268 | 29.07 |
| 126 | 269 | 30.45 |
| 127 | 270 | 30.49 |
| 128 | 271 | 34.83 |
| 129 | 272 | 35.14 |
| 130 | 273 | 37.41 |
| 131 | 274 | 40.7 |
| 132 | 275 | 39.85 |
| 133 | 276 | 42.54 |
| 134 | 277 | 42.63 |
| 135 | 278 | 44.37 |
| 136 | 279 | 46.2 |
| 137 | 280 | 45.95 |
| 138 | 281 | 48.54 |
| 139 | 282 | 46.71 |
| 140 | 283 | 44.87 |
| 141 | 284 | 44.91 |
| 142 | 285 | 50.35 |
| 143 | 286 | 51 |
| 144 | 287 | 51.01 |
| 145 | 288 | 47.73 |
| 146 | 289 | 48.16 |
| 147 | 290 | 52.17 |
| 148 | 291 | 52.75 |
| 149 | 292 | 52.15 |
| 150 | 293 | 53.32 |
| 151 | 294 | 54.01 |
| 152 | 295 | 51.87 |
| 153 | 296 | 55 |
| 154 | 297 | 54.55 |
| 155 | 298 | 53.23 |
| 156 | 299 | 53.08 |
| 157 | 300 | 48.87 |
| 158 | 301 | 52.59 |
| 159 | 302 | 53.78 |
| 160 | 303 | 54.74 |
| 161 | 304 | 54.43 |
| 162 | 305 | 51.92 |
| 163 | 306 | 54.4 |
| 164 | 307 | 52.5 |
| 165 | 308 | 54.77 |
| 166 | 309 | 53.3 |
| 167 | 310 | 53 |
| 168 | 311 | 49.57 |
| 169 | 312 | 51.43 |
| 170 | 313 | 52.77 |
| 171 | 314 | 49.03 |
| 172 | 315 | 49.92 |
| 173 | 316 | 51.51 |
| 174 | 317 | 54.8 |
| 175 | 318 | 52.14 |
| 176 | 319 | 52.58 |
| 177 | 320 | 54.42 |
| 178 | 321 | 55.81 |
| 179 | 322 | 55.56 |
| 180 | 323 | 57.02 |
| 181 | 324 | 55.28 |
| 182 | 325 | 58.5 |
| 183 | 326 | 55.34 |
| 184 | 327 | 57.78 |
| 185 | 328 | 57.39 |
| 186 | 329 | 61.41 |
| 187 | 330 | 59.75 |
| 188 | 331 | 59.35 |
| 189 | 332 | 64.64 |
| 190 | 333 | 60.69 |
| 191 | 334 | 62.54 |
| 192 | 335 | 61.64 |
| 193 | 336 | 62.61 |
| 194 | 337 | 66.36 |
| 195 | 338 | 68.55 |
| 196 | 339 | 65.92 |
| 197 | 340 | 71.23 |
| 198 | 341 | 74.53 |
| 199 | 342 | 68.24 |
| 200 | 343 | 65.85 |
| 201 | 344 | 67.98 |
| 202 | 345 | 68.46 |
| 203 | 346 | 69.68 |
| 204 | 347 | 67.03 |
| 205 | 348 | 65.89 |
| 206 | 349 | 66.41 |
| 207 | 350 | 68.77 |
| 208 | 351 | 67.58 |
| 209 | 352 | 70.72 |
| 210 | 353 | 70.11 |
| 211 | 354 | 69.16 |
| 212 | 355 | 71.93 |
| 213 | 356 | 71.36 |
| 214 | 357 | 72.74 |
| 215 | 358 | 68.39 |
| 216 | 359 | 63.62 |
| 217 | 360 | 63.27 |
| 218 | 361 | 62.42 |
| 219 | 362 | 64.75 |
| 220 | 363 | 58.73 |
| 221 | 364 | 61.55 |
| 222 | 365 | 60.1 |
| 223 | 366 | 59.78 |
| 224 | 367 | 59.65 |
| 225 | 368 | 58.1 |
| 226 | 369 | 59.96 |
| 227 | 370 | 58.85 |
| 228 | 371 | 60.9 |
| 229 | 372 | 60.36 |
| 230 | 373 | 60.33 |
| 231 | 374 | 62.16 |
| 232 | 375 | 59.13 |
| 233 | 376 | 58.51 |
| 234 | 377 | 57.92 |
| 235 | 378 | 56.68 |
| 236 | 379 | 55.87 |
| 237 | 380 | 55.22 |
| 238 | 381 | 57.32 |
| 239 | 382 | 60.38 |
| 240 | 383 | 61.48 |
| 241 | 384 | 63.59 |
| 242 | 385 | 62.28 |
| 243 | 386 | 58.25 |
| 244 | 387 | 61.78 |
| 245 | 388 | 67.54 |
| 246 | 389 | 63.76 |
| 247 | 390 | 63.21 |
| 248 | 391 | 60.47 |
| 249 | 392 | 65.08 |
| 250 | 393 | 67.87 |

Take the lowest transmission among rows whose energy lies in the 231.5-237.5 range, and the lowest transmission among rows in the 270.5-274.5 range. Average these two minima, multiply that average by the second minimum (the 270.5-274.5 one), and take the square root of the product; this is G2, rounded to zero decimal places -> 35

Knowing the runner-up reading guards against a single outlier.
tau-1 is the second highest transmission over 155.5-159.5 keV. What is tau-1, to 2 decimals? 24.62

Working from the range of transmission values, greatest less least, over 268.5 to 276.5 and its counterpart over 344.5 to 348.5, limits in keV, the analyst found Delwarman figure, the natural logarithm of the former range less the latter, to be 2.1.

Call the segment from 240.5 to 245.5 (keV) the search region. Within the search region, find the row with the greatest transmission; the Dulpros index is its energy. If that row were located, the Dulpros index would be 244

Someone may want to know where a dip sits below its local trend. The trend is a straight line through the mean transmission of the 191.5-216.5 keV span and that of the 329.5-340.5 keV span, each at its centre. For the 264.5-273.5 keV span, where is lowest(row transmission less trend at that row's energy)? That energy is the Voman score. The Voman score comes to 265 keV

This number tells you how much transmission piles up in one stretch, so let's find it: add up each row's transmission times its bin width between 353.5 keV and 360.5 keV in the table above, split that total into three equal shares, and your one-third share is 160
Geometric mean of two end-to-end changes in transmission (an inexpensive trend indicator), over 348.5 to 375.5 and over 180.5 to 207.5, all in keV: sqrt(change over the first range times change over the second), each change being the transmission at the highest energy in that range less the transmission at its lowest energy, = 10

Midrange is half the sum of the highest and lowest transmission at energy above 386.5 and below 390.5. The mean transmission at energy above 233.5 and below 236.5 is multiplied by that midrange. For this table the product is 2388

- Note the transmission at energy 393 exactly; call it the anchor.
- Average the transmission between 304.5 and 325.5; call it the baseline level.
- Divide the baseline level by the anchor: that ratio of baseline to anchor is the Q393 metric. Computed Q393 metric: 0.79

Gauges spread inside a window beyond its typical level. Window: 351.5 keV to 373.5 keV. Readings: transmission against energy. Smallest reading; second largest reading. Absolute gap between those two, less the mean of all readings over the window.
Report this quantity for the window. -50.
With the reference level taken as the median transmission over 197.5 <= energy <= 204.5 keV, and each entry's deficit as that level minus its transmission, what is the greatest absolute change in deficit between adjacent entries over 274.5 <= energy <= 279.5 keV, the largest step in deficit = 2.7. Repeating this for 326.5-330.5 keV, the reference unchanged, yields 4.0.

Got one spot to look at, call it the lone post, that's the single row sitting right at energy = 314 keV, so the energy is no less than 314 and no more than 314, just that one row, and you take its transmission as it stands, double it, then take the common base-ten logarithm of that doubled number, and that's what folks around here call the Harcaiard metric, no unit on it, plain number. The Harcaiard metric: 1.99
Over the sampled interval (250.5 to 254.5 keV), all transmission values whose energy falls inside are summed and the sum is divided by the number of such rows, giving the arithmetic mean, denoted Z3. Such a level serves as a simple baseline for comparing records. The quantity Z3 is 40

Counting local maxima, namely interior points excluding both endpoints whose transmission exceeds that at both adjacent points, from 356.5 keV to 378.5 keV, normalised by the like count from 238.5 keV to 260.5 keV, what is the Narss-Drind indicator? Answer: 0.83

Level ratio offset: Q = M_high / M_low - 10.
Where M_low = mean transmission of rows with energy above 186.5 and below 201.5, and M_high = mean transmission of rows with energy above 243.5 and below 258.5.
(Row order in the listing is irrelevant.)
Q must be -8.67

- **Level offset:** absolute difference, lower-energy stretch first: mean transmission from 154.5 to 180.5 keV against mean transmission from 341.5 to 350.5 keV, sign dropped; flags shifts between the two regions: 39.8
